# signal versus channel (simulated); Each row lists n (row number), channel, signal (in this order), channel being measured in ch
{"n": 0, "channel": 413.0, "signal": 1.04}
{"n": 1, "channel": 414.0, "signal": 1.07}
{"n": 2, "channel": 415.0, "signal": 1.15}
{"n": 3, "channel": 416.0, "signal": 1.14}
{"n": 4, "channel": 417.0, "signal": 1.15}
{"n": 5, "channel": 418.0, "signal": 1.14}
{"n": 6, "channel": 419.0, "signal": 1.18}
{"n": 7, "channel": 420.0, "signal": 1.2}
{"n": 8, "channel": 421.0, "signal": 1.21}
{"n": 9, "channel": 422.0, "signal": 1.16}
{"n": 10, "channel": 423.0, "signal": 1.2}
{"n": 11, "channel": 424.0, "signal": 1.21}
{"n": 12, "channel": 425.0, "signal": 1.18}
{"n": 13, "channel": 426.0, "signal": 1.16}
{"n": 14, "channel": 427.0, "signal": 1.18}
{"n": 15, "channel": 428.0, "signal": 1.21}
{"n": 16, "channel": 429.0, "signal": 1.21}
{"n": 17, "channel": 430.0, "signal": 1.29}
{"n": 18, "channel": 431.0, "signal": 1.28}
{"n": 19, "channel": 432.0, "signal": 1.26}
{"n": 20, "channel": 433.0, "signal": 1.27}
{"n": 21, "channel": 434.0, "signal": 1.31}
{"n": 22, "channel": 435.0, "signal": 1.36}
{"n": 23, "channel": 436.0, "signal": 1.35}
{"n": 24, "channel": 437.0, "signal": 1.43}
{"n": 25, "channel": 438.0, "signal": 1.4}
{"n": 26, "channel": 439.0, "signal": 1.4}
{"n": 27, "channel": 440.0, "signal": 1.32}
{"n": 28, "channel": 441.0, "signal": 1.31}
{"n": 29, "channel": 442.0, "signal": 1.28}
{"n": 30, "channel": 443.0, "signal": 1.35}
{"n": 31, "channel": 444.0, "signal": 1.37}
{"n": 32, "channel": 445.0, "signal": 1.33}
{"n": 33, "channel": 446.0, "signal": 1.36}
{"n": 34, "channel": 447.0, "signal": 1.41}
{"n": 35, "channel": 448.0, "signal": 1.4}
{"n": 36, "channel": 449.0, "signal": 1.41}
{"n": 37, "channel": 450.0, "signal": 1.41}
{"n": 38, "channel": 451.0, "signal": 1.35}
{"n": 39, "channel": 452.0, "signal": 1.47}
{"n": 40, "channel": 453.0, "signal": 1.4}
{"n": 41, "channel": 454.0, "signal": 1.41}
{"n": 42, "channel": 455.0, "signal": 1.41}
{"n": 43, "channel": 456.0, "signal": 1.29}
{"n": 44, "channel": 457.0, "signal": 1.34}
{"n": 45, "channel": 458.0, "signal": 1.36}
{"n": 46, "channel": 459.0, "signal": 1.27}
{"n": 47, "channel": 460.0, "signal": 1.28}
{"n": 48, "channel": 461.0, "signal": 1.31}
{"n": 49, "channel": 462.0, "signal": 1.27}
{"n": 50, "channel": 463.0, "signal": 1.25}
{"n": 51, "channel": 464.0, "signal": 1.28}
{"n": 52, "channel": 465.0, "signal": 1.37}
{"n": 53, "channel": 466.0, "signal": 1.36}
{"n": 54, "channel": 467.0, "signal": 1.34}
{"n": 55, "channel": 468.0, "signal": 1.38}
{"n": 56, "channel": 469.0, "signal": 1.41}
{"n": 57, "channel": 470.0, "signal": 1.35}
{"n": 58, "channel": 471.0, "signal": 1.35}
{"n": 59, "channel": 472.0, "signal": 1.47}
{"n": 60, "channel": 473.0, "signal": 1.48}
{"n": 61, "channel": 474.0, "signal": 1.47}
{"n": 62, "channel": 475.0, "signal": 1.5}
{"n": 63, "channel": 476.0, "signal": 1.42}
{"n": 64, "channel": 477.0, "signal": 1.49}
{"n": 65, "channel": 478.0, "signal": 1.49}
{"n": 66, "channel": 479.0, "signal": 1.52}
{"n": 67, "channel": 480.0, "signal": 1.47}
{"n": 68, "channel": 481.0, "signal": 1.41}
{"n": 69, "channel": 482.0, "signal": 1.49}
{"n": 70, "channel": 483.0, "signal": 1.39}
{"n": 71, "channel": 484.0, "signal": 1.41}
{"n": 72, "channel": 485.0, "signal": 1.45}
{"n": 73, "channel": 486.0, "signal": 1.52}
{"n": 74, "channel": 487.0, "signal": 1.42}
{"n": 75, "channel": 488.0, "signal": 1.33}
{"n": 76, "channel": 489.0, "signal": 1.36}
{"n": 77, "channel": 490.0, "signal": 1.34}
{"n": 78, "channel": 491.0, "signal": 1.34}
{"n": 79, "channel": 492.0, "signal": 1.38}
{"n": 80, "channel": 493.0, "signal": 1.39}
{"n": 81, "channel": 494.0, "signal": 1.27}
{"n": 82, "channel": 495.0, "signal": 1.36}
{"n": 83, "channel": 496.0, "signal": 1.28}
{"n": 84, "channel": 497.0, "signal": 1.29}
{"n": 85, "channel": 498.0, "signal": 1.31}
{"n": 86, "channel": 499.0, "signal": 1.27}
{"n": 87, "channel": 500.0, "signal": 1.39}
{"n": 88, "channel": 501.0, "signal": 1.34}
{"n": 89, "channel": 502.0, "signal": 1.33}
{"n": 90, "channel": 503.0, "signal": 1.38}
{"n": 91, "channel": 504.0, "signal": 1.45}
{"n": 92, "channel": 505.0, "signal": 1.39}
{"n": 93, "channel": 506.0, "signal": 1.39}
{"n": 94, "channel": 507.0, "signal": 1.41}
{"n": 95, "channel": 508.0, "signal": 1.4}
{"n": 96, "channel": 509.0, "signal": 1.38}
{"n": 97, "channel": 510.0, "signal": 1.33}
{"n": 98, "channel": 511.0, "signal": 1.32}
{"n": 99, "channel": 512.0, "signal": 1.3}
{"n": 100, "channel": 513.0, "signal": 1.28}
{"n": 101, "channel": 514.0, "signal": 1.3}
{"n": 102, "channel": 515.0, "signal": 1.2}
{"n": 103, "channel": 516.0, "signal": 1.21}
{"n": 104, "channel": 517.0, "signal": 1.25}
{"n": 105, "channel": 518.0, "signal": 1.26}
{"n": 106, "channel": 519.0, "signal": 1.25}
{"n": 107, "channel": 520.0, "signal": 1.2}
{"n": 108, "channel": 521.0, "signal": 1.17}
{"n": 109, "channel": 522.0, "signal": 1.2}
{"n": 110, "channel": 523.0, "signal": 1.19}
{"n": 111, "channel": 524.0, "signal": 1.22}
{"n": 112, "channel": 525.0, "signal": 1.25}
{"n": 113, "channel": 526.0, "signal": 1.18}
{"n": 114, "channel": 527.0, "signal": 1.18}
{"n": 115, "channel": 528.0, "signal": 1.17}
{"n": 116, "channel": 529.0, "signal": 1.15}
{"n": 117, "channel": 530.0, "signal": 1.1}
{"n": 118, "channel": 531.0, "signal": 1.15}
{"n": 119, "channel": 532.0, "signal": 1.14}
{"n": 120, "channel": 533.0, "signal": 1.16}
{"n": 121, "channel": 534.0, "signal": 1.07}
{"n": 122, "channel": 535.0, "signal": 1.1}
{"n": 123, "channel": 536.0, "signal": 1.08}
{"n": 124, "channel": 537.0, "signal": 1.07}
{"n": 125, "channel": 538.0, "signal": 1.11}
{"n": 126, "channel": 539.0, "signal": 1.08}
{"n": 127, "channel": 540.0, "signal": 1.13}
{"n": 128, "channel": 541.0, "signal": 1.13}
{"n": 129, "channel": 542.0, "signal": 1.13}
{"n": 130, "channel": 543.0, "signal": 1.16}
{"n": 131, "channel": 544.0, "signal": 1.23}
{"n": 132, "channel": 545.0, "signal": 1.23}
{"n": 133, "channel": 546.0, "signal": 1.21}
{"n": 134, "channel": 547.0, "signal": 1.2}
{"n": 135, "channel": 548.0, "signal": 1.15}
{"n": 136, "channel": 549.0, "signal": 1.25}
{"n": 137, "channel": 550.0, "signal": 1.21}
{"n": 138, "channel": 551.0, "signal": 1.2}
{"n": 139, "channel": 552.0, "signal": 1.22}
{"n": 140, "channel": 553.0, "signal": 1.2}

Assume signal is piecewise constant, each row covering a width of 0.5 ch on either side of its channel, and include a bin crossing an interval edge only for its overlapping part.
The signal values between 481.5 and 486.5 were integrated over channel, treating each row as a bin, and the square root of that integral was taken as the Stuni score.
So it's 2.69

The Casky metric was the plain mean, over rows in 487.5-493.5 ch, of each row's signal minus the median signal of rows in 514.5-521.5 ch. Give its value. 0.15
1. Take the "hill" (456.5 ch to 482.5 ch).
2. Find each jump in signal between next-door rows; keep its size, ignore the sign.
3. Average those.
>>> 0.0412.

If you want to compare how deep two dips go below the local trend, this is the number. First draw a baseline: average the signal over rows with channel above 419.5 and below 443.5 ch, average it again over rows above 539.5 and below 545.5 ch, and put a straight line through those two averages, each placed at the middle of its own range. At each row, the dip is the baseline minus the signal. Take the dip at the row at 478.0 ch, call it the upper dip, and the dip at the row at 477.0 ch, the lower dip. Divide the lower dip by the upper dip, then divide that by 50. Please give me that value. 0.020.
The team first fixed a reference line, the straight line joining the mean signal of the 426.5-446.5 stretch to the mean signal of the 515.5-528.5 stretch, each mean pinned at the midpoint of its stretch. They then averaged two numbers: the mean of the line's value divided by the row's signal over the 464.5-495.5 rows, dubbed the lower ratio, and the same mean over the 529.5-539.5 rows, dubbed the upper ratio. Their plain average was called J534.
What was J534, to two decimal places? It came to 0.99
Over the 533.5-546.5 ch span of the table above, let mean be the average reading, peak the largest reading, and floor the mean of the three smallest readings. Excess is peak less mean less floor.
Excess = -0.98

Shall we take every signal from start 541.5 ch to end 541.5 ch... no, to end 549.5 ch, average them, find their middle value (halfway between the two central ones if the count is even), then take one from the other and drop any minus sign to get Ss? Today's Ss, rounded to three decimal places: 0.010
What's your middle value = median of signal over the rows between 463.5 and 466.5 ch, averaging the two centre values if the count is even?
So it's 1.36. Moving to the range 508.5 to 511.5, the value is 1.33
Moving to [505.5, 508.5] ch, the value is 1.40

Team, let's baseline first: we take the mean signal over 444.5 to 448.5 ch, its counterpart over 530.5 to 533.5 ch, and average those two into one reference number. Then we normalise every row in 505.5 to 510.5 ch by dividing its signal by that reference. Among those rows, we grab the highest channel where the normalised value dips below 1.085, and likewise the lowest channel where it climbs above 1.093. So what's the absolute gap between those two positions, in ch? 4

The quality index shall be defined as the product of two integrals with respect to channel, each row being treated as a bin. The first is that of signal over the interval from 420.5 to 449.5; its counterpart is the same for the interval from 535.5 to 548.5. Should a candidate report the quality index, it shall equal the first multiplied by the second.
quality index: 561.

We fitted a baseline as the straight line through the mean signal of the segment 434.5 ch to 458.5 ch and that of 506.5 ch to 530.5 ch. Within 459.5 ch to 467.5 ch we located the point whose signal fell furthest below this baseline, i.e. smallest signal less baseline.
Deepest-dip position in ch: 463.0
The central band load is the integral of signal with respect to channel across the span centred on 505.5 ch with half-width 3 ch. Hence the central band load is 8.4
